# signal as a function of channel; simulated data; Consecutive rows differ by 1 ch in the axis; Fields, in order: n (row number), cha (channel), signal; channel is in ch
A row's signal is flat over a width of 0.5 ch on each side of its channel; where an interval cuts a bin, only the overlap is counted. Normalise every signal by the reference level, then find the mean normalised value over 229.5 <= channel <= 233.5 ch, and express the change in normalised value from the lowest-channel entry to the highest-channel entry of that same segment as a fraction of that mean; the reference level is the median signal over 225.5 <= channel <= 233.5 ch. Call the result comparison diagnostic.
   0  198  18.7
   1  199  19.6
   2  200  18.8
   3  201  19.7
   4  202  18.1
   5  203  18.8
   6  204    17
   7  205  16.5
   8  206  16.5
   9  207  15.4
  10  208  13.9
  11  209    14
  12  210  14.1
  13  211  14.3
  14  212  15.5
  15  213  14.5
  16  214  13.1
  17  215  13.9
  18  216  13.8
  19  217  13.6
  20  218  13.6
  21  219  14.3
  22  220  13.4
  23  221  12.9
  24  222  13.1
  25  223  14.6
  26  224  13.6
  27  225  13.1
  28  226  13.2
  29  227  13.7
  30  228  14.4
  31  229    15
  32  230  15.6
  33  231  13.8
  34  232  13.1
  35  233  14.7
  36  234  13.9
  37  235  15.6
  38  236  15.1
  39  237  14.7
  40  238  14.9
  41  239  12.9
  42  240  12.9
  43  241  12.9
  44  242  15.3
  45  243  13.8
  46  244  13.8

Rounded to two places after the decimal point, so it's -0.06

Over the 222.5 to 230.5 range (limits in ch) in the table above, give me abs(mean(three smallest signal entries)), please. 13.3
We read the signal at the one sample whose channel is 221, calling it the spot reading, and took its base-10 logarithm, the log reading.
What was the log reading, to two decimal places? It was 1.11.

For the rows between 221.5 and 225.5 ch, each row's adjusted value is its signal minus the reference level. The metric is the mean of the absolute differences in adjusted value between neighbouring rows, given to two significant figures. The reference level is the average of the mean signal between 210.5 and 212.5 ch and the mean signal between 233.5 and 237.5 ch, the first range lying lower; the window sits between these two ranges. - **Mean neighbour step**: 1.0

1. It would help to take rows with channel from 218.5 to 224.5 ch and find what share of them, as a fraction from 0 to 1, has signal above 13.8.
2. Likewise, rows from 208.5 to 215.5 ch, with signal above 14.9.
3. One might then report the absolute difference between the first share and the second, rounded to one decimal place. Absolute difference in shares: 0.2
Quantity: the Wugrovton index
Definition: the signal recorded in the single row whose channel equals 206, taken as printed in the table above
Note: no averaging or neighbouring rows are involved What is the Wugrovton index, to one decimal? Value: 16.5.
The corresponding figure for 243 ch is 13.8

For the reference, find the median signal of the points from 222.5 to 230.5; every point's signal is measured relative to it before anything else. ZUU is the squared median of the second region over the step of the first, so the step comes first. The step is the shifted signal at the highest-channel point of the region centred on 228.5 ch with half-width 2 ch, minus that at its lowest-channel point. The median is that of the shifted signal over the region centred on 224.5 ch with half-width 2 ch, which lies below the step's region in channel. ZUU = 0.22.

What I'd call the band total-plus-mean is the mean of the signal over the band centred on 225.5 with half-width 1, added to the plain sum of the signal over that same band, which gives 39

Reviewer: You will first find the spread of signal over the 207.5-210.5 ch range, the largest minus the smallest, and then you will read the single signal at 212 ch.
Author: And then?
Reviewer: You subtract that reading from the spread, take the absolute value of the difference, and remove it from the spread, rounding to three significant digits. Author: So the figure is -15.1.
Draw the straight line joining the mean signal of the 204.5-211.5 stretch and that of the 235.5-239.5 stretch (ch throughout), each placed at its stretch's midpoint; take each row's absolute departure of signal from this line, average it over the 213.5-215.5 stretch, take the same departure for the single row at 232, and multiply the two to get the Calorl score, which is 1.87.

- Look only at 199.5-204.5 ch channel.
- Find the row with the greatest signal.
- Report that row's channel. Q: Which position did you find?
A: 201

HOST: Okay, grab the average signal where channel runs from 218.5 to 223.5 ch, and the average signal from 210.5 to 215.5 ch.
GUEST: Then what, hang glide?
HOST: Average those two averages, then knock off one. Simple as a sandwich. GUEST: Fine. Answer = 13.0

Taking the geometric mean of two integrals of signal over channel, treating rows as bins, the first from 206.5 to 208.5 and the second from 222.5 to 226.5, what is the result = 40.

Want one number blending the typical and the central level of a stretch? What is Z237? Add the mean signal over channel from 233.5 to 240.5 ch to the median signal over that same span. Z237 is 29.0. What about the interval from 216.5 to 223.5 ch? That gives 27.2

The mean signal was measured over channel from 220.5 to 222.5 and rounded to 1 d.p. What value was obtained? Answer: 13.0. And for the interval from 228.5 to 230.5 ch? 15.3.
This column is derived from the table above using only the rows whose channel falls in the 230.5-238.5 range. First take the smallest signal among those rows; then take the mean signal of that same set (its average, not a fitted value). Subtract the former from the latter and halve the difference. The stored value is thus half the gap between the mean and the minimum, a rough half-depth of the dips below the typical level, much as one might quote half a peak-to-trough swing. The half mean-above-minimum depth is 0.7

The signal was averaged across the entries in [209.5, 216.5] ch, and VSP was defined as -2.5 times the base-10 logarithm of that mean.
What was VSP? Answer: -2.88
